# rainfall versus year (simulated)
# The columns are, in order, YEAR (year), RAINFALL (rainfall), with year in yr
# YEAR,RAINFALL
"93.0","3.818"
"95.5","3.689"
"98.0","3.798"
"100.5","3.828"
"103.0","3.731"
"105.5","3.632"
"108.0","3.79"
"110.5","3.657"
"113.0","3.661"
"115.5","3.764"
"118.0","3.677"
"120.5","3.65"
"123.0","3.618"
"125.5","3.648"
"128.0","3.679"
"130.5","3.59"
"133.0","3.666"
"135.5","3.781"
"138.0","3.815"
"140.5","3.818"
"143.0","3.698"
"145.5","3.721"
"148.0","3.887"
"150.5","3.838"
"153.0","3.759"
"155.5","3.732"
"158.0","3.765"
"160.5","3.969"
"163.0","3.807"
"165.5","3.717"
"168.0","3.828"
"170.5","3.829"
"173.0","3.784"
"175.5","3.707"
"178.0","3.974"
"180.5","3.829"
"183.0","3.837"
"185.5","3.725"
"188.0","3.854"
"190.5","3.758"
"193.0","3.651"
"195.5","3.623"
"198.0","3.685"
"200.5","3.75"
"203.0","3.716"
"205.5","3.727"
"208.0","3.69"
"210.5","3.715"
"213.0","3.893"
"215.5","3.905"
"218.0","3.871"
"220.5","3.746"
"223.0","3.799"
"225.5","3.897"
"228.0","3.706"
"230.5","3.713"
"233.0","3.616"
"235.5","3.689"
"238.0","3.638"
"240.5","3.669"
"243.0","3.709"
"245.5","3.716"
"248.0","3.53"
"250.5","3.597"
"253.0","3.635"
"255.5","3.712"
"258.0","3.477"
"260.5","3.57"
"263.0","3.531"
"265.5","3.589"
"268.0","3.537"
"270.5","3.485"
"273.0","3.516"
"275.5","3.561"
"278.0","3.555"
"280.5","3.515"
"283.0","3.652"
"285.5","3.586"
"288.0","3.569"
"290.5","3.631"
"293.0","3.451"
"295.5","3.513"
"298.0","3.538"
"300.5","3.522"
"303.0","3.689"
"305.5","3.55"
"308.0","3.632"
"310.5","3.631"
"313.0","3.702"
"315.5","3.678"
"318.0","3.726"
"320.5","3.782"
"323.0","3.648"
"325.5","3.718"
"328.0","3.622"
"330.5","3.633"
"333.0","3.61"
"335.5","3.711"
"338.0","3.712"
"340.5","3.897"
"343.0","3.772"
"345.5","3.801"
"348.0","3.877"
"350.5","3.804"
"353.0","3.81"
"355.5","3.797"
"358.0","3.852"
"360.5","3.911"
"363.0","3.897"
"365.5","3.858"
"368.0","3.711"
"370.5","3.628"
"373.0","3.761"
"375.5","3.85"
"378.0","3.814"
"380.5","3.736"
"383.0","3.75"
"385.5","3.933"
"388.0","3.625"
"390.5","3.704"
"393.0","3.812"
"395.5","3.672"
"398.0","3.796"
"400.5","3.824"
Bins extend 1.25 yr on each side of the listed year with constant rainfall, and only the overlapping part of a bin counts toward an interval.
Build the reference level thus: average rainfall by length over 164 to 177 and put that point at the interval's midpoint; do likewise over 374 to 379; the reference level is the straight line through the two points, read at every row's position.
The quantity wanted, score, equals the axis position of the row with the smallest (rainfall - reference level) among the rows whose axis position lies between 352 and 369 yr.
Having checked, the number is 368.0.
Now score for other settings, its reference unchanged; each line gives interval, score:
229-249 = 248.0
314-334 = 333.0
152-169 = 165.5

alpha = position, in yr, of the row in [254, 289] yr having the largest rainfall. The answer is 255.5 yr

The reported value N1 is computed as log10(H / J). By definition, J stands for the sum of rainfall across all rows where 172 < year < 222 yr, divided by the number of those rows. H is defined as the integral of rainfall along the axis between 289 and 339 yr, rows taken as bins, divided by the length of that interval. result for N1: -0.02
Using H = 3.634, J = 3.77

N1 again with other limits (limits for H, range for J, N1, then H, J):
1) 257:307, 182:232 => -0.02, 3.553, 3.76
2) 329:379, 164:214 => 0.00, 3.784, 3.76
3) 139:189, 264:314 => 0.03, 3.804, 3.57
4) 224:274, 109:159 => -0.01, 3.628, 3.72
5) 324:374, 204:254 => 0.01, 3.769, 3.72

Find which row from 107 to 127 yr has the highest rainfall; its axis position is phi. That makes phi 108.0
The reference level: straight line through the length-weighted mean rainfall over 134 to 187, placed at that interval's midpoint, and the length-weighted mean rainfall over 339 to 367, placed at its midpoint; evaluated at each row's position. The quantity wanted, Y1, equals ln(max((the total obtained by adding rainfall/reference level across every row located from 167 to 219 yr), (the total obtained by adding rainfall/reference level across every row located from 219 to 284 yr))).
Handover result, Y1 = 3.21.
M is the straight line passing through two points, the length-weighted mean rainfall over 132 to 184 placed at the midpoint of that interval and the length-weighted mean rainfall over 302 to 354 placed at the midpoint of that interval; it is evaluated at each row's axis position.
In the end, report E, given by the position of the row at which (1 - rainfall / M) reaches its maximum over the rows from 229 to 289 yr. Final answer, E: 258.0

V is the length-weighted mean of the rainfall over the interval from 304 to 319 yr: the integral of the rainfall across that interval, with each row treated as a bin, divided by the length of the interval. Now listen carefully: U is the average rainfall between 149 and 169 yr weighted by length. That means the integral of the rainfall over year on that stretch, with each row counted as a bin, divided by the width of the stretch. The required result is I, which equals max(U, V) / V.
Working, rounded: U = 3.80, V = 3.65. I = 1.04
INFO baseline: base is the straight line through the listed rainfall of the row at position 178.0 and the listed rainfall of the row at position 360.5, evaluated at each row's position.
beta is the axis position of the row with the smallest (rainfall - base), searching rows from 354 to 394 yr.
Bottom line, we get 370.5 yr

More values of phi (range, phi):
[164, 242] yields 178.0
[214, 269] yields 215.5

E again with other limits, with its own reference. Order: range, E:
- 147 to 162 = 155.5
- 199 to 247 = 233.0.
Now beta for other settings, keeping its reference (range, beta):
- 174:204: 195.5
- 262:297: 293.0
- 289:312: 293.0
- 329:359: 333.0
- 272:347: 293.0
